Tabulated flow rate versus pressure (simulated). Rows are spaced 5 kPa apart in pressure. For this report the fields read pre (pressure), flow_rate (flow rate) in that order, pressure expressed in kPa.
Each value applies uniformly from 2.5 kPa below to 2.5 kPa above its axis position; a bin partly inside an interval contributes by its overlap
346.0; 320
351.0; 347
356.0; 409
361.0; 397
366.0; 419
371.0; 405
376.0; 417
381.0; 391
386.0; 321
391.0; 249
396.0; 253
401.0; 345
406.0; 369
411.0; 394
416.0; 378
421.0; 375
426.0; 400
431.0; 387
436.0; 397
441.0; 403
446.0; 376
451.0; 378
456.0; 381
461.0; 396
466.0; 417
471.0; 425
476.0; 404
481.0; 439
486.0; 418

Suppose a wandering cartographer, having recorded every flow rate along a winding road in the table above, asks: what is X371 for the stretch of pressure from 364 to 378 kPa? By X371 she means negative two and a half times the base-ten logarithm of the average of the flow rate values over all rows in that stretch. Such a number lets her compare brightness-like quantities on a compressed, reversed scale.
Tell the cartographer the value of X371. -6.54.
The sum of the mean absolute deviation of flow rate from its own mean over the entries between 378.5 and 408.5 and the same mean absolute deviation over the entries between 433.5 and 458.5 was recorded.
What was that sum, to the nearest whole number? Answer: 57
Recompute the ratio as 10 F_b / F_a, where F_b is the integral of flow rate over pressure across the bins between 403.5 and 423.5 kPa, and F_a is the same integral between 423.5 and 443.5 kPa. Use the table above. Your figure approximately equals 9.6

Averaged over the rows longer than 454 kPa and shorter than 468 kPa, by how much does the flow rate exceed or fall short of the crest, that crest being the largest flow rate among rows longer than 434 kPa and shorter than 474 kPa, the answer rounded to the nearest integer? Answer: -27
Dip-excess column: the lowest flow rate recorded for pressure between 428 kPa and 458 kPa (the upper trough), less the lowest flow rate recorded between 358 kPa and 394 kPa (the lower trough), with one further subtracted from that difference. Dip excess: 126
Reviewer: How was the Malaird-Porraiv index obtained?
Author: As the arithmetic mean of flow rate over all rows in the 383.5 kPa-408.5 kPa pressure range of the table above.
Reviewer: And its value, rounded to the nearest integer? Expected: 307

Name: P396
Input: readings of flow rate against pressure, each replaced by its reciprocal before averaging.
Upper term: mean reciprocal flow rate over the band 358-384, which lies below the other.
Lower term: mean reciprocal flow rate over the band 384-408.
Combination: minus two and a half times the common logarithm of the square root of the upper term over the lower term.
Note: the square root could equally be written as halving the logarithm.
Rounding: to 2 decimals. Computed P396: 0.16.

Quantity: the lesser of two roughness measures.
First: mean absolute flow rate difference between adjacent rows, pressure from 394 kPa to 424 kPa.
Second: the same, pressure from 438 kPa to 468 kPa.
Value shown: 14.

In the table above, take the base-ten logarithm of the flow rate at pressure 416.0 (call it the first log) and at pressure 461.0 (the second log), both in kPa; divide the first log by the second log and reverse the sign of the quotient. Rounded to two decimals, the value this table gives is -0.99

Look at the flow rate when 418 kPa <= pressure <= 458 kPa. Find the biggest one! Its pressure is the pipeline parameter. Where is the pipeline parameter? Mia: 441.0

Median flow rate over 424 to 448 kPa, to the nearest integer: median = 397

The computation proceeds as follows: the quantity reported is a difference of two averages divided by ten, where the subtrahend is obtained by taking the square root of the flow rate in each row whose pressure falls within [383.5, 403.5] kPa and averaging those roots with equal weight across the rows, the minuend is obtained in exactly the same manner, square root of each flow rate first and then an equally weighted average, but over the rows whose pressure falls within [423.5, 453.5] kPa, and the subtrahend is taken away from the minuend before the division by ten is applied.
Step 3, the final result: 0.271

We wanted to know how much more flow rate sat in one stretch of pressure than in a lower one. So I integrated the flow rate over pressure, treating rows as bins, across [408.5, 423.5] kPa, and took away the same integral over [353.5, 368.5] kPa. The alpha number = -390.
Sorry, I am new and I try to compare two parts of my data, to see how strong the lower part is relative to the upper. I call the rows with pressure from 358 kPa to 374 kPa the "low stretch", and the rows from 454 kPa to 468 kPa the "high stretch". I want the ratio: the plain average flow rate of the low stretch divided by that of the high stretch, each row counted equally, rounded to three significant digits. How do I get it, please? 1.02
